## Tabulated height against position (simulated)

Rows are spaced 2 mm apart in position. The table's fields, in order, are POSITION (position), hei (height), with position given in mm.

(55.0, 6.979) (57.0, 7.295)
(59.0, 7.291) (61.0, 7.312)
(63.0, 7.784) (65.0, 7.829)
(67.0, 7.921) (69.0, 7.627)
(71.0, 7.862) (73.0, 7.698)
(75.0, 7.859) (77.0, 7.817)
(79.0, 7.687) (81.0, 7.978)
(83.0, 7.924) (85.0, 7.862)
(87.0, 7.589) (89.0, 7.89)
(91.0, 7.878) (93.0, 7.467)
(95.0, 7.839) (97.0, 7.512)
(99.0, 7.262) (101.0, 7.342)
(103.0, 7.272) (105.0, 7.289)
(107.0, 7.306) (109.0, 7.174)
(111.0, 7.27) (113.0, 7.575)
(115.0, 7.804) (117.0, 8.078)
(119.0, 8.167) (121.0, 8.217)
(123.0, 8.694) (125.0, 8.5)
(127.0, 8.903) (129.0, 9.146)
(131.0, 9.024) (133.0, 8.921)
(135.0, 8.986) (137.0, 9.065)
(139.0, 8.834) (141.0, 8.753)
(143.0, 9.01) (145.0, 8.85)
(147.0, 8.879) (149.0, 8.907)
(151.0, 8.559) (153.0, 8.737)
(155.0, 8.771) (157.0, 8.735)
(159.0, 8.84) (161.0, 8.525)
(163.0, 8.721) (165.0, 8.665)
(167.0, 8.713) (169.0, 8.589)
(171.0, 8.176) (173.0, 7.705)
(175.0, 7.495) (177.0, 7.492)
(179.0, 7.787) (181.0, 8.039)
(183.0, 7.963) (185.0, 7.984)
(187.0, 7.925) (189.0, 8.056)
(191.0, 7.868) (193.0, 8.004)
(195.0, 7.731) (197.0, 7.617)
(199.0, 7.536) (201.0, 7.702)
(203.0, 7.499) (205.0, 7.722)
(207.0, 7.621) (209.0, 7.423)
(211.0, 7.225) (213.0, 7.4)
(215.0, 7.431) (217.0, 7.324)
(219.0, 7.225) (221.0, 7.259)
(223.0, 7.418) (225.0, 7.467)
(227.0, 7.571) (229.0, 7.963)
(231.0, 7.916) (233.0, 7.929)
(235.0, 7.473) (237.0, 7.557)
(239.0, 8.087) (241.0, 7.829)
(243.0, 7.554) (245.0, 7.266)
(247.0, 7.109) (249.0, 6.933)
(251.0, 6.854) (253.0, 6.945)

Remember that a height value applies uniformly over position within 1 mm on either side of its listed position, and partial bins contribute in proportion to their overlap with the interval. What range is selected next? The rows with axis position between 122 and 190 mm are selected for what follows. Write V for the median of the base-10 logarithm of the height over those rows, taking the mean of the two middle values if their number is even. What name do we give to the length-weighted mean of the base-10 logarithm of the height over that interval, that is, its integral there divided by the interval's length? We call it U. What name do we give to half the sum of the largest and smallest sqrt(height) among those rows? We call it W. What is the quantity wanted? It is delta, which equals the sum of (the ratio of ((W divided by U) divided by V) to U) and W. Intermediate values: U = 0.930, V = 0.940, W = 2.88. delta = 6.42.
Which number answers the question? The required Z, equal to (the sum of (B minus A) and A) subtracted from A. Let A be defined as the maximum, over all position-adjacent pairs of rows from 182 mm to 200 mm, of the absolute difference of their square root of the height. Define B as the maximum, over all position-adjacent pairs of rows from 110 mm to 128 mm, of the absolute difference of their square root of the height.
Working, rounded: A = 0.049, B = 0.082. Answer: -0.03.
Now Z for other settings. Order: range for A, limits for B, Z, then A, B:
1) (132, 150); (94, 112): -0.02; 0.043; 0.059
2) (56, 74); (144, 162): 0.03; 0.086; 0.059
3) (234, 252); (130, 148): 0.05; 0.095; 0.043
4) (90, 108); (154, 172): 0.00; 0.074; 0.071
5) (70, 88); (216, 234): -0.02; 0.052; 0.070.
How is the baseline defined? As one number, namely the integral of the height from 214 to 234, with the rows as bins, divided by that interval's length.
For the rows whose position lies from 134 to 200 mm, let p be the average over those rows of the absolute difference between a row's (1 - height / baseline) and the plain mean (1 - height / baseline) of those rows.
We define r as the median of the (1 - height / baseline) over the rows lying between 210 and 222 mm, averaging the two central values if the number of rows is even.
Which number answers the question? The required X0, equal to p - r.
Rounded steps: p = 0.063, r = 0.03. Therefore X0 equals 0.03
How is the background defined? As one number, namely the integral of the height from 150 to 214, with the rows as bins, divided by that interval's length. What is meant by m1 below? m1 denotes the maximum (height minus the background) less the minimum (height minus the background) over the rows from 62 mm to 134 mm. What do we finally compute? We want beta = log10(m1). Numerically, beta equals 0.29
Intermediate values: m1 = 2.0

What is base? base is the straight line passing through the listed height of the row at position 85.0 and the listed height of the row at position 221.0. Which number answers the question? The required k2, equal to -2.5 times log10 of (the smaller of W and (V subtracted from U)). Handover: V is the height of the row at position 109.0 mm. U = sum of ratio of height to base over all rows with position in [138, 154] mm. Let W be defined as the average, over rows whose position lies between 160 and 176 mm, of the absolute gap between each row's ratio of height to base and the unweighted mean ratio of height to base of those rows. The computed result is 3.2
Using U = 9.3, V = 7.174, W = 0.051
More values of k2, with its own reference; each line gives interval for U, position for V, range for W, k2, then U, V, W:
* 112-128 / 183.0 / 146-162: 4.7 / 8.6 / 7.963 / 0.013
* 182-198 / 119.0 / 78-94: 4.3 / 8.5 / 8.167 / 0.019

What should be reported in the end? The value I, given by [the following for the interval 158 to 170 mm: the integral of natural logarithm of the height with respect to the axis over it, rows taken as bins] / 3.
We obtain 9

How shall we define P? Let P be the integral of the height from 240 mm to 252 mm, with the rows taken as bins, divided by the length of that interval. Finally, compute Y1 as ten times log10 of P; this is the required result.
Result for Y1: 8.61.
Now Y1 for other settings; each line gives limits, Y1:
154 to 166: 9.40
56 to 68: 8.79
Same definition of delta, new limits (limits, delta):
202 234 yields 6.87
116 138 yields 6.44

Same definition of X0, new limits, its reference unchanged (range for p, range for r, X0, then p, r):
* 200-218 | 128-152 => 0.20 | 0.018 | -0.18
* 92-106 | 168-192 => 0.07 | 0.020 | -0.05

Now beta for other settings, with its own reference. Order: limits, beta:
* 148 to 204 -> 0.15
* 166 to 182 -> 0.09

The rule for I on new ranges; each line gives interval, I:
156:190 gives 24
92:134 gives 29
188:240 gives 35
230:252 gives 15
